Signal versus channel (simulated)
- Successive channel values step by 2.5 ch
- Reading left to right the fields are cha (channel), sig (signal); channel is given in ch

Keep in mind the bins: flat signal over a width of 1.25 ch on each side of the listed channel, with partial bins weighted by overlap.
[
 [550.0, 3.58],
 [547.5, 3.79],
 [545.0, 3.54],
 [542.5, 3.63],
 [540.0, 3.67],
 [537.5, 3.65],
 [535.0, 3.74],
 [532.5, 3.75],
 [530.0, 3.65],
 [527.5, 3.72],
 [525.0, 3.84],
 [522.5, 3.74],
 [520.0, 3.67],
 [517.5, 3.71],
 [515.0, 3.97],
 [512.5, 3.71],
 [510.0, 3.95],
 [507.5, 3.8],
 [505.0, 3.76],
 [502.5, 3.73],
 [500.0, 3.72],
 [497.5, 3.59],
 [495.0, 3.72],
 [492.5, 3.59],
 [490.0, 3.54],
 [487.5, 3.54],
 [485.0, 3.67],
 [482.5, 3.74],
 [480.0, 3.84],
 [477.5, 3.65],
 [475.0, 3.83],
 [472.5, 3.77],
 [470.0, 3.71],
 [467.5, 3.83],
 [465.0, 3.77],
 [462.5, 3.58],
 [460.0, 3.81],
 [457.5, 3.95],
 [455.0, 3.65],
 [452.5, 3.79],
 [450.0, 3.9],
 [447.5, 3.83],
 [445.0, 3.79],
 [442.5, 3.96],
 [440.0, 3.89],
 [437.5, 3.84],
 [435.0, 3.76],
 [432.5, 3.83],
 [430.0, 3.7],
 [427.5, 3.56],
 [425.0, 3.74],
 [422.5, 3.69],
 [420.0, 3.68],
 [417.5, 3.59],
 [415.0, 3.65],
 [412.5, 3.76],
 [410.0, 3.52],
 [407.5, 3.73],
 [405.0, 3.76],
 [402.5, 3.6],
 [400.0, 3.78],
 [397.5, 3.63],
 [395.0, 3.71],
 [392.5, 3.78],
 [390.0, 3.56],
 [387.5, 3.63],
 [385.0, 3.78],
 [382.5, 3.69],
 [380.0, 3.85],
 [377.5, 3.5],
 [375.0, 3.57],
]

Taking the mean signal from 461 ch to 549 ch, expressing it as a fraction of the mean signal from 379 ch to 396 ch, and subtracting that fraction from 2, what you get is 1.00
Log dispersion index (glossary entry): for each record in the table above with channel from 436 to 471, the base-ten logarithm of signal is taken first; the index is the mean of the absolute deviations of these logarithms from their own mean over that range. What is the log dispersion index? 0.0091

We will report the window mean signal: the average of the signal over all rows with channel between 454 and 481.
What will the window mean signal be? 3.763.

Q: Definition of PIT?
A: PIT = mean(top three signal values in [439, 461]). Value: 3.94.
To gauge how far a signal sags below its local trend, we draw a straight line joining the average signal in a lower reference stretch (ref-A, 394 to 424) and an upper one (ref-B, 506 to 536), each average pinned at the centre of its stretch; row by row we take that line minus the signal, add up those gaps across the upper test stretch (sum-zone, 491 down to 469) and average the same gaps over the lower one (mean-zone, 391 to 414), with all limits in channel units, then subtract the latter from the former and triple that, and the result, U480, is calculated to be 1.1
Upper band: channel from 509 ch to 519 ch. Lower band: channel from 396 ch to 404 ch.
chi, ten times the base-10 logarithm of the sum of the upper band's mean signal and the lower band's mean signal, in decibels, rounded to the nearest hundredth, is 8.75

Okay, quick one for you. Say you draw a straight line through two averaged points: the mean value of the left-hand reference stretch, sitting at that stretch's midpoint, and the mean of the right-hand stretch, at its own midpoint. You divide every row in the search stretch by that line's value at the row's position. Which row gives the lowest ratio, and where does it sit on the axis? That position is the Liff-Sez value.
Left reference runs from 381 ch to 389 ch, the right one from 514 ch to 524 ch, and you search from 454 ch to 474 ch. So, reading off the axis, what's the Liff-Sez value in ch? 462.5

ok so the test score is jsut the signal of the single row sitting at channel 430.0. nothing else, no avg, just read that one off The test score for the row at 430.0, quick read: 3.7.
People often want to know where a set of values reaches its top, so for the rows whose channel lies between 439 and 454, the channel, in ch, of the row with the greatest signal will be 442.5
